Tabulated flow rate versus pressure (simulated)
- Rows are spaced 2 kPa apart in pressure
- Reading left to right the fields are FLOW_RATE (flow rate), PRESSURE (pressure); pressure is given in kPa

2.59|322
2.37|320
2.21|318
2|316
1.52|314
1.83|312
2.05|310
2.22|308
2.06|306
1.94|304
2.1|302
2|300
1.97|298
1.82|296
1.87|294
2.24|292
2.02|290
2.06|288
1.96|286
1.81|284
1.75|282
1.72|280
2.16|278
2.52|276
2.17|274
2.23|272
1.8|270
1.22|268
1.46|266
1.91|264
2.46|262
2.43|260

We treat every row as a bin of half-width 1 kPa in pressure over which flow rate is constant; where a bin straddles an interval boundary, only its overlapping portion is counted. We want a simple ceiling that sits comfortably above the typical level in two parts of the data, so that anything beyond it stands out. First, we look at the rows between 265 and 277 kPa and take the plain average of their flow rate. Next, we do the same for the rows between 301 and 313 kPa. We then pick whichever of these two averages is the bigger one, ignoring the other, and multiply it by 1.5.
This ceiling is 3.05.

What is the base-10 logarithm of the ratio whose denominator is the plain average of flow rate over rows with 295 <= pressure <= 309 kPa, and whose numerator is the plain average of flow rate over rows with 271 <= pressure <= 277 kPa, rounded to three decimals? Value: 0.059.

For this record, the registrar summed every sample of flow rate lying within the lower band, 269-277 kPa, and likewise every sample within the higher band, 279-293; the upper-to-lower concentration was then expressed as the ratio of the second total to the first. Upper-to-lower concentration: 1.6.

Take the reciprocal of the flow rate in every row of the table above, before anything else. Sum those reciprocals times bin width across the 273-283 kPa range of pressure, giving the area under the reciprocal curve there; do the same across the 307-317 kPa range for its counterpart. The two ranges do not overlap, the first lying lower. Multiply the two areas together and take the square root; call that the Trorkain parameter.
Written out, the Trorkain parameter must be 5.11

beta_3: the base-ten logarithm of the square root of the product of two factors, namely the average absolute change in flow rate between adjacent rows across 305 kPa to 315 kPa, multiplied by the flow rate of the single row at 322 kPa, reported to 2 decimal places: -0.13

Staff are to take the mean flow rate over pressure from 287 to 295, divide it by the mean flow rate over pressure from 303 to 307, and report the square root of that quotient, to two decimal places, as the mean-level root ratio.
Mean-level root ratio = 1.01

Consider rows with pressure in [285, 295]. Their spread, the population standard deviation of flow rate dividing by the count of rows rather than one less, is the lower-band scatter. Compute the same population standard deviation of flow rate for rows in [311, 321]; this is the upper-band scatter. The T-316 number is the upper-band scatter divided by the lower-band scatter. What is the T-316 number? 2.4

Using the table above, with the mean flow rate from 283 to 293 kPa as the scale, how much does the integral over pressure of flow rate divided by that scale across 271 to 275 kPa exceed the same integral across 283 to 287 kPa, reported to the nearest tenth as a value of 0.6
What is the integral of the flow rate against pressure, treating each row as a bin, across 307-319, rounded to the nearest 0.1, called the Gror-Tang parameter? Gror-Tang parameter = 23.7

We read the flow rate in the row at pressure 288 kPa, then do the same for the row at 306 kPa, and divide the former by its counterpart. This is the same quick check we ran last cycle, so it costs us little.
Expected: 1.00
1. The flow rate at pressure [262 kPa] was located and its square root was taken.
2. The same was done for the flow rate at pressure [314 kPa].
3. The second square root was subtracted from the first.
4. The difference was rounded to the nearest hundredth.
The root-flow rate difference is 0.34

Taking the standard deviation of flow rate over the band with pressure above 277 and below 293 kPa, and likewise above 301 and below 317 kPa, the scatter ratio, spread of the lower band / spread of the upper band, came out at 0.9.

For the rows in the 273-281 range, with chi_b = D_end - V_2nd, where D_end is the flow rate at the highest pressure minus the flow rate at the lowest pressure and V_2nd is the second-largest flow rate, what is -2.62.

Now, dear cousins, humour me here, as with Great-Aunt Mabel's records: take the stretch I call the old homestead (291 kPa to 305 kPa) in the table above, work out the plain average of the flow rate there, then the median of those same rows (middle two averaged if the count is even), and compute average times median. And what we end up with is 3.92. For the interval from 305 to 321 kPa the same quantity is 4.18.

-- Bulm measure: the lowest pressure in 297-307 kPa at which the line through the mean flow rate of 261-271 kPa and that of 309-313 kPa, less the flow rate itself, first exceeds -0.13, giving 298 kPa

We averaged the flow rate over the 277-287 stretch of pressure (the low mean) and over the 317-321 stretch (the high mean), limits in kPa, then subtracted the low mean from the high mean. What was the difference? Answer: 0.41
